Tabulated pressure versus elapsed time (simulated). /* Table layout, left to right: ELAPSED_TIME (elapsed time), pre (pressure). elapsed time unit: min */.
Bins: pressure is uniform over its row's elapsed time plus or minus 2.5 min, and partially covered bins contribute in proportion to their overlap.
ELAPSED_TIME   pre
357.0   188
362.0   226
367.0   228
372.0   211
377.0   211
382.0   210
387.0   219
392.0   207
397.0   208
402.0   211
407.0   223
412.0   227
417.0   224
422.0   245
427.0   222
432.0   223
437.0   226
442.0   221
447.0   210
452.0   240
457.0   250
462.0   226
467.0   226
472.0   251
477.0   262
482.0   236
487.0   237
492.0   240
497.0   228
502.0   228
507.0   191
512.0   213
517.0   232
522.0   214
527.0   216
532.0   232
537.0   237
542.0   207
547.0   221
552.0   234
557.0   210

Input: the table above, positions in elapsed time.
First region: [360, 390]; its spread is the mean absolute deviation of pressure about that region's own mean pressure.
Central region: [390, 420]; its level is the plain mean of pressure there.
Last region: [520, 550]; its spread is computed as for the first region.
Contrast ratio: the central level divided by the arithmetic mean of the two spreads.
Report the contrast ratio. 27.6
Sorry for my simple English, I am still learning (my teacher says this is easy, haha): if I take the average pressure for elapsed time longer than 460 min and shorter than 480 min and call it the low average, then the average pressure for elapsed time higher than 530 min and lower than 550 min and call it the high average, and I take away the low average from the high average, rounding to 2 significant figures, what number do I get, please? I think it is -17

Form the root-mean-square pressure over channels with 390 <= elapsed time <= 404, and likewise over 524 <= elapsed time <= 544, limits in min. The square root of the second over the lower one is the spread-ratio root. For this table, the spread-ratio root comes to 1.03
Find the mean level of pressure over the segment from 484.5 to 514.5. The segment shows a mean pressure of 223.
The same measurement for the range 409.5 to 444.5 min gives 227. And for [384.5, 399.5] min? 211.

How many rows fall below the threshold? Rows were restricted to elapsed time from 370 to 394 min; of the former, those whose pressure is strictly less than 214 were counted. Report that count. 4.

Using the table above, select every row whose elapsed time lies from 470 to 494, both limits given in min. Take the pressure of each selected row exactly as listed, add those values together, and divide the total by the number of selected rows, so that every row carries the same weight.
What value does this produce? 245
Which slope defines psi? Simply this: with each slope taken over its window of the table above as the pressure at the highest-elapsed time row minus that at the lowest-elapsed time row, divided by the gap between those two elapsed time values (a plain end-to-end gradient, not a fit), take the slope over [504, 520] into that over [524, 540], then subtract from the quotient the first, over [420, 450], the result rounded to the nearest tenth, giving 1.9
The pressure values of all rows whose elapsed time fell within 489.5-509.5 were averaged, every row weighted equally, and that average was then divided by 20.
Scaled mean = 11.1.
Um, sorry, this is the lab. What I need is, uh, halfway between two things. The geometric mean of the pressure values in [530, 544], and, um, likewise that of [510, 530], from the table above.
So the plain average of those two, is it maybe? 222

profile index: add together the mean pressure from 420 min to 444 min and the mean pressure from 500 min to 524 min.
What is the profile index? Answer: 443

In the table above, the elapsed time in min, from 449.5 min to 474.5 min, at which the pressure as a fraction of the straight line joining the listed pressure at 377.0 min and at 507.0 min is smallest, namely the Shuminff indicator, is 462.0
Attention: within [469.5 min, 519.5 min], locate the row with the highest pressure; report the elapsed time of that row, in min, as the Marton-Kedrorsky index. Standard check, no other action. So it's 477.0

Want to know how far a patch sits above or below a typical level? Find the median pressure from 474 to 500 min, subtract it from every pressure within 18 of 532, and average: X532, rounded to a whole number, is -14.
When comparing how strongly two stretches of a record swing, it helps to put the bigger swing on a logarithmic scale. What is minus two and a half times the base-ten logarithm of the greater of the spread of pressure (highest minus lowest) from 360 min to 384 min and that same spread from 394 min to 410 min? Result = -3.1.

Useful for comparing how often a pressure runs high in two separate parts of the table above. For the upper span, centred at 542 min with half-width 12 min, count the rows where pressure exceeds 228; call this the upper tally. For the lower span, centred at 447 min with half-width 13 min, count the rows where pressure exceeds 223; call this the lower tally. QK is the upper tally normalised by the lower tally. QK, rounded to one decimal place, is 1.0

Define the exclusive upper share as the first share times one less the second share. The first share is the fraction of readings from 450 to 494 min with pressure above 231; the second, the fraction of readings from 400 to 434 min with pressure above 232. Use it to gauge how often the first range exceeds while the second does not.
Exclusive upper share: 0.67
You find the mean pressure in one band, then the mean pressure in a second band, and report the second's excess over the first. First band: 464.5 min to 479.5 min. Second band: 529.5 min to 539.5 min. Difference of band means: -12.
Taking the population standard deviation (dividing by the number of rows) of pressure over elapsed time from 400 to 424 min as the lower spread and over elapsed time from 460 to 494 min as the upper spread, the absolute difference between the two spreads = 1.1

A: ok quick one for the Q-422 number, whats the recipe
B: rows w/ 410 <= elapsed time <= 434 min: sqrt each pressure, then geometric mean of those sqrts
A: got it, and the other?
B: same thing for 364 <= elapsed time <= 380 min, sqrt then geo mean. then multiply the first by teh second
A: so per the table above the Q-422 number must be 222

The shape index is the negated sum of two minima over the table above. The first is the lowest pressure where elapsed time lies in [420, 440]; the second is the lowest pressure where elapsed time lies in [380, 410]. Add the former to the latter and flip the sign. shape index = -429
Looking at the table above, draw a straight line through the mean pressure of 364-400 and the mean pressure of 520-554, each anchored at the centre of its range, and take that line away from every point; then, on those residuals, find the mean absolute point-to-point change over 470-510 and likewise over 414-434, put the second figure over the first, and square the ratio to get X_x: 1.33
